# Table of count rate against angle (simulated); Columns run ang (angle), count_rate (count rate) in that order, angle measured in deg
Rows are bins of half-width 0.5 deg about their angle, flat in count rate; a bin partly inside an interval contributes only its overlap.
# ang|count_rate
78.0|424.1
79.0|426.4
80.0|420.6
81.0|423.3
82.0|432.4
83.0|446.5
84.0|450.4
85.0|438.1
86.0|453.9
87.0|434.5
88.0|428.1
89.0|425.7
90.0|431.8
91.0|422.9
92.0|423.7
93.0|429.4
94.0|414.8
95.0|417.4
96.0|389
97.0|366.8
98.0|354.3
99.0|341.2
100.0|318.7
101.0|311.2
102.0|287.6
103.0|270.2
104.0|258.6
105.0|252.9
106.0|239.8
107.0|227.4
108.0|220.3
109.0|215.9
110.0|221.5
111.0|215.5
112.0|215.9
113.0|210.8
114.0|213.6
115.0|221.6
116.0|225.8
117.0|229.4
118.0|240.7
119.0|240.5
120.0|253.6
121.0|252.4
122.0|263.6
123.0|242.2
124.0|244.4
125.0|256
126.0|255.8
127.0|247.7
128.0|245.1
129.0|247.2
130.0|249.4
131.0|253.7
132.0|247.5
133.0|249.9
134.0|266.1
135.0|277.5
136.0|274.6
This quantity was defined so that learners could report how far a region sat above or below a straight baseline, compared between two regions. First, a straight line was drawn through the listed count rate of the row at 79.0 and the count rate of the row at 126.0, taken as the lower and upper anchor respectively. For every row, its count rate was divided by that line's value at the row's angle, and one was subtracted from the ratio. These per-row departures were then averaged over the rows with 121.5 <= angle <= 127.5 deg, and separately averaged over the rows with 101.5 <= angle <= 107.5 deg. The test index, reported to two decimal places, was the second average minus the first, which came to -0.20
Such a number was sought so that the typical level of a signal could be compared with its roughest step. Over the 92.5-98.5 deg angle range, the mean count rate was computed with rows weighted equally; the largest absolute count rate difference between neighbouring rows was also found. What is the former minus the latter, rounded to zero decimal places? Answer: 367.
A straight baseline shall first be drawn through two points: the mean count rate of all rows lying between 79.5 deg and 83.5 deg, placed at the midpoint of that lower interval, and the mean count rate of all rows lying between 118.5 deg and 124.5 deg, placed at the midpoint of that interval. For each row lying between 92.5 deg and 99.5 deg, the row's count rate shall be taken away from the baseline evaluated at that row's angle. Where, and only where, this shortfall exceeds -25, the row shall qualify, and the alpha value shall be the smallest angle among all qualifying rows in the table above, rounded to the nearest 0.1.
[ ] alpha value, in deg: 96.0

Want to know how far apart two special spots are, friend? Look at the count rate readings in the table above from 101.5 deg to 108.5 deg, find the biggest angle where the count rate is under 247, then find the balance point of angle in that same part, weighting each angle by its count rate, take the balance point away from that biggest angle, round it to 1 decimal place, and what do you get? 3.2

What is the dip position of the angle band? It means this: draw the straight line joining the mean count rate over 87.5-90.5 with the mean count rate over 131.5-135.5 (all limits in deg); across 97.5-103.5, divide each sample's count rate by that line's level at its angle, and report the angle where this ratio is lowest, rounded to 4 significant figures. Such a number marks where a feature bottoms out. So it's 103.0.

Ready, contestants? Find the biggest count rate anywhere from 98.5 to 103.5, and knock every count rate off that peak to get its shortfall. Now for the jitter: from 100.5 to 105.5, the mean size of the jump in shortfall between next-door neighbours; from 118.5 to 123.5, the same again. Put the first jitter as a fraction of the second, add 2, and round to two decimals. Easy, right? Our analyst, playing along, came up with 3.24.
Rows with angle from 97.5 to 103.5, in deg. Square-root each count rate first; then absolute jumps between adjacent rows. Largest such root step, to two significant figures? 0.68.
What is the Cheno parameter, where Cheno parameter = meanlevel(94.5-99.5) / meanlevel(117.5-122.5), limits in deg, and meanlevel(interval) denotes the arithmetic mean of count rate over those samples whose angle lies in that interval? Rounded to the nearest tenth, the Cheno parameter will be 1.5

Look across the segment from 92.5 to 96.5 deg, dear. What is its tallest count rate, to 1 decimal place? 429.4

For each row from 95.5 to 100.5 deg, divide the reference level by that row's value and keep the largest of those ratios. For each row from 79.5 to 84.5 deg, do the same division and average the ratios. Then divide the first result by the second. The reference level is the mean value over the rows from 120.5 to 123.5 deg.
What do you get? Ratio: 1.36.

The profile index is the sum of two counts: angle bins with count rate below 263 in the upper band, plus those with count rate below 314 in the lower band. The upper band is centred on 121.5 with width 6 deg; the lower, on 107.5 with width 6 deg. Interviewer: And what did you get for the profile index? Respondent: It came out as 11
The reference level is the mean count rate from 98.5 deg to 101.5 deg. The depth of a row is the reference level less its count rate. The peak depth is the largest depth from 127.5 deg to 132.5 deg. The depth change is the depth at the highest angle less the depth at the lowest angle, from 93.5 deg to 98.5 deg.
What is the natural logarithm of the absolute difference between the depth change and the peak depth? 2.90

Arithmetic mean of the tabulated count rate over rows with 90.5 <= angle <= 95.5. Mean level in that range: 422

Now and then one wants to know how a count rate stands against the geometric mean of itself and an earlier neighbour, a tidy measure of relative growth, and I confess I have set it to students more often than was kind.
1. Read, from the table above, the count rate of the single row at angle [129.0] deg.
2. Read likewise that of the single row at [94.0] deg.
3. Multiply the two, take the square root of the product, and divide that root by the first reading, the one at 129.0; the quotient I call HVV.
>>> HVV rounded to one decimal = 1.3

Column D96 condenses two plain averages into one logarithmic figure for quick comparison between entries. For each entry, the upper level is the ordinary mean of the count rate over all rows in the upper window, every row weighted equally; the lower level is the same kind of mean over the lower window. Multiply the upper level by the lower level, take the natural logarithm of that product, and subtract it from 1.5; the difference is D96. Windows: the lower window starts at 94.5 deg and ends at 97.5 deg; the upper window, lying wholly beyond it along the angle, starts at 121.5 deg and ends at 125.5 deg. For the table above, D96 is -10.00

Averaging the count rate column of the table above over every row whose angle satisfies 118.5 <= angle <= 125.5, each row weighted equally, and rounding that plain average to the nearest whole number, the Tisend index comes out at 250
